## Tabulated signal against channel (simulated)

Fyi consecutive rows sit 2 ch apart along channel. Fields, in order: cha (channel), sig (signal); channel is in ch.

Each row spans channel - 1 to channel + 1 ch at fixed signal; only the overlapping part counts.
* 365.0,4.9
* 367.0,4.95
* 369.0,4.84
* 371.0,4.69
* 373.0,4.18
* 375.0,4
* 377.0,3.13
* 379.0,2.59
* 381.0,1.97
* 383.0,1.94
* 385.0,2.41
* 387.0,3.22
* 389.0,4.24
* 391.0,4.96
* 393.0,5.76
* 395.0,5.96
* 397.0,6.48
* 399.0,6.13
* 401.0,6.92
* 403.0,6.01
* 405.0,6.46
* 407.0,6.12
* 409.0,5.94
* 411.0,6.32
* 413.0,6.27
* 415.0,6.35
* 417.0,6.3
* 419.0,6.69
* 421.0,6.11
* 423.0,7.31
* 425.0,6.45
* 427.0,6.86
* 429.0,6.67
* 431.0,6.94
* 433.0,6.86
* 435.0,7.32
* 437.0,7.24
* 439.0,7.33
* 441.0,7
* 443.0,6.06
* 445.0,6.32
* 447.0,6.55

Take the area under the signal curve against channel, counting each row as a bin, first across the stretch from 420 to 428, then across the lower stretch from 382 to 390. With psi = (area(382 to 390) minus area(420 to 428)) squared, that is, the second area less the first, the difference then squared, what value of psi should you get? 890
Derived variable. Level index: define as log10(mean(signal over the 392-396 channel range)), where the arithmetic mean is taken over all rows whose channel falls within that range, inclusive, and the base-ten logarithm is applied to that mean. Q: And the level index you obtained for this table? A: 0.768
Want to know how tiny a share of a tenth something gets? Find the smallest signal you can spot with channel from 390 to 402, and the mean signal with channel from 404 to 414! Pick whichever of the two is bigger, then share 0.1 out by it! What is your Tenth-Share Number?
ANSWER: 0.0161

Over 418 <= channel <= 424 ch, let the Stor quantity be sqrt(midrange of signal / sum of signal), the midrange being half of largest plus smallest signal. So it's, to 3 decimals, 0.578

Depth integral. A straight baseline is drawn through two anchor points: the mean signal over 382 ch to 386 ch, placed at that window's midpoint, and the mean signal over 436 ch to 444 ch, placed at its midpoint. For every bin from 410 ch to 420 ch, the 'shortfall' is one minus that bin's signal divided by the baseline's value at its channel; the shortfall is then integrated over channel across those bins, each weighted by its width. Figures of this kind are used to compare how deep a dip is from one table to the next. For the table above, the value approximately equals -3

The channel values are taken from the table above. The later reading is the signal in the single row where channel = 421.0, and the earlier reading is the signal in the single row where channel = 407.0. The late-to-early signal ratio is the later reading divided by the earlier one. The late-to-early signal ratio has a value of 1.00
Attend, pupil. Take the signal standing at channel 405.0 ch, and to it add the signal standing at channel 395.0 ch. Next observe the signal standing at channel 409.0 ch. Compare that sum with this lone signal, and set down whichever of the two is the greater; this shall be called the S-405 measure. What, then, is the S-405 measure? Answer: 12.4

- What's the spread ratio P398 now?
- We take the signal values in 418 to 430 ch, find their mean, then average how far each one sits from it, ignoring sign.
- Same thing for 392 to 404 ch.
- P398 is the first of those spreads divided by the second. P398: 0.8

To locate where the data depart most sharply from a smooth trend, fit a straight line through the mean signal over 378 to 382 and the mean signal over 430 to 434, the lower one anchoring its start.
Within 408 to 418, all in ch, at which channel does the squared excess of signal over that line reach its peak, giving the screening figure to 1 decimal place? 411.0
